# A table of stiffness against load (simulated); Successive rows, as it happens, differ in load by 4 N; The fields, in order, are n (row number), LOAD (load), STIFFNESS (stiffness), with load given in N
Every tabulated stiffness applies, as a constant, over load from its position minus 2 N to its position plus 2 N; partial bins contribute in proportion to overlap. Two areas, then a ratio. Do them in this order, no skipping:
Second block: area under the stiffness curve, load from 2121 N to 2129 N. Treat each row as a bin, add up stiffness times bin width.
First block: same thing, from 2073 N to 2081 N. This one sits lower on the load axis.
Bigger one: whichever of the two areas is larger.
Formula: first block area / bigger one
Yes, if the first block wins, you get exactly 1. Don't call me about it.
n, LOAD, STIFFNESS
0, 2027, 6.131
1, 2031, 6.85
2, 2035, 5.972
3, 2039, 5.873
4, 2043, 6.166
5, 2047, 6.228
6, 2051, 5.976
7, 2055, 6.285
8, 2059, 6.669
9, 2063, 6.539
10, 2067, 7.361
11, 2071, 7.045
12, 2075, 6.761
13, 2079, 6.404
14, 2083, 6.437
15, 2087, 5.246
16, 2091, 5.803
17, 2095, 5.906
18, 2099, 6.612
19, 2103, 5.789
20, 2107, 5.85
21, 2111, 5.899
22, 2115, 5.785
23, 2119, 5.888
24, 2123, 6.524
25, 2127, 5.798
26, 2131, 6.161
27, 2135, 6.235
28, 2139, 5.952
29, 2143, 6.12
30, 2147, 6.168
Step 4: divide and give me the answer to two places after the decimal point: 1.00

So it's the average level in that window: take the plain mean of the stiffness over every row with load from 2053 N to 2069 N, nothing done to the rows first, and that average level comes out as 6.71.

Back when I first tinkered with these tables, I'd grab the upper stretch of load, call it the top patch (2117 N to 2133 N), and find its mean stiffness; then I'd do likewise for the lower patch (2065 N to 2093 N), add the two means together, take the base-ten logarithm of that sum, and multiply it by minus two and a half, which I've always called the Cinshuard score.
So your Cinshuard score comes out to -2.74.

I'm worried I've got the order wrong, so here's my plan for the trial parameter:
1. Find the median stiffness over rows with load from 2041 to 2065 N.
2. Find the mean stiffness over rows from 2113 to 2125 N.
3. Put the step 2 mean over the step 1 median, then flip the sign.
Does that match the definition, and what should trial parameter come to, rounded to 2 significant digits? -0.97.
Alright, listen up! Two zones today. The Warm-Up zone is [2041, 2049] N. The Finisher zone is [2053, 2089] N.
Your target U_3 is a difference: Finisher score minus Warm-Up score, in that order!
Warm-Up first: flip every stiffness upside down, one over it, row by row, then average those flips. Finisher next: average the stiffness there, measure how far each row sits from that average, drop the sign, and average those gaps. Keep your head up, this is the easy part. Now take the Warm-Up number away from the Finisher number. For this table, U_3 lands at 0.225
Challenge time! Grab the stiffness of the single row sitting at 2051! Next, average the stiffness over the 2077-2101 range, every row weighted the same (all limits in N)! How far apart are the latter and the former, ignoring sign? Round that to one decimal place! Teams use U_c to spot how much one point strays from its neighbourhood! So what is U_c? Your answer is 0.1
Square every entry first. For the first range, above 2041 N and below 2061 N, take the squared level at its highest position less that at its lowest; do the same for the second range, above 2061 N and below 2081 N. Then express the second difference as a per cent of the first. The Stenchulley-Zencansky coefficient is -27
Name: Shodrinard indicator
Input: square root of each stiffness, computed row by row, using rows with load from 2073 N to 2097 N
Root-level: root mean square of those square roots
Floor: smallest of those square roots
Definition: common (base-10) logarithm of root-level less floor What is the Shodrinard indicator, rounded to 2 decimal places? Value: -0.75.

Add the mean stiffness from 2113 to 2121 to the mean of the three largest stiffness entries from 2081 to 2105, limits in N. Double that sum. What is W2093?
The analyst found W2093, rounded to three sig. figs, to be 24.3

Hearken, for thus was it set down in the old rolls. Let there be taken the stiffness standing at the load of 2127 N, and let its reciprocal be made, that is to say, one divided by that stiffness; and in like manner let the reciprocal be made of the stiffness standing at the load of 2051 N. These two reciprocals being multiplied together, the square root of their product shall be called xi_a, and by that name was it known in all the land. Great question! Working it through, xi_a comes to 0.170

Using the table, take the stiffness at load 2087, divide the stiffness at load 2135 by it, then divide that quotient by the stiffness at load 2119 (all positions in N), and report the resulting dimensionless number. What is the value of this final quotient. 0.202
